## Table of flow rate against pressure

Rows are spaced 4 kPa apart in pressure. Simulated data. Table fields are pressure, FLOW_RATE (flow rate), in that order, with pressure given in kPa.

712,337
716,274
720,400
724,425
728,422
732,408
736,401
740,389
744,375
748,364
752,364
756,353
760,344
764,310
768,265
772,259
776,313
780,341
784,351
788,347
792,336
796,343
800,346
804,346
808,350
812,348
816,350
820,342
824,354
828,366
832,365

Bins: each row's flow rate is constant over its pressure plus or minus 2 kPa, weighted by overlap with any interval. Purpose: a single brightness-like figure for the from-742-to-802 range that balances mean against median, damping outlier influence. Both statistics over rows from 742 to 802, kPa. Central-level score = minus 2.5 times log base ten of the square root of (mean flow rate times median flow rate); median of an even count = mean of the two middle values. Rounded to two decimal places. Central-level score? -6.33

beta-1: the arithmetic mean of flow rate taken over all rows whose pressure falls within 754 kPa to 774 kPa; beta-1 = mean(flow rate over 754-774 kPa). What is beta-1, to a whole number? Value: 306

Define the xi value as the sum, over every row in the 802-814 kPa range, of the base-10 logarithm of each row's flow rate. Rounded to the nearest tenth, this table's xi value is 7.6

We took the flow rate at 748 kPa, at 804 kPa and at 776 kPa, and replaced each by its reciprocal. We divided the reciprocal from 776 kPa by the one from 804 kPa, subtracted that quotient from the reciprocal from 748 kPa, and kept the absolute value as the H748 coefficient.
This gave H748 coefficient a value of 1.10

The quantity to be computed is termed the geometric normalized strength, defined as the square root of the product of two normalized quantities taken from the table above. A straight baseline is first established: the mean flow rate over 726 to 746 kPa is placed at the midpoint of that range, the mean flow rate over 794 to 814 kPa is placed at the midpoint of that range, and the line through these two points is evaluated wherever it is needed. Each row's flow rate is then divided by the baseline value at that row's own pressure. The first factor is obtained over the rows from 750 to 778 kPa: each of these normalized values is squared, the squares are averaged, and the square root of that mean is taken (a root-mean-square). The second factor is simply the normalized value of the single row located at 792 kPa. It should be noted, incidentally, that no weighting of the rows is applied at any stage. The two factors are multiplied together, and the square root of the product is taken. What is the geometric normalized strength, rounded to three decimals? 0.890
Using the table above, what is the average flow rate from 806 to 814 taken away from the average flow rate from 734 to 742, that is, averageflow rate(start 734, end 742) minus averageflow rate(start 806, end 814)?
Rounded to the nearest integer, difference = 46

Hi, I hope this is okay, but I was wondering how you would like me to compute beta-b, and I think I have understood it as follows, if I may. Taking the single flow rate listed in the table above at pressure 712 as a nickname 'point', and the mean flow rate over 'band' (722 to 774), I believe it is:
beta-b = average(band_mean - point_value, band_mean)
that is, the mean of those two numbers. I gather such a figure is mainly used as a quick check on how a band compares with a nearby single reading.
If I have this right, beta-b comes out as 191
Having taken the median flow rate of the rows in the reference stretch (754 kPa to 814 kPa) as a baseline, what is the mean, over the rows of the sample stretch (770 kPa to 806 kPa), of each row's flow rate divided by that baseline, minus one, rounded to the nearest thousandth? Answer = -0.037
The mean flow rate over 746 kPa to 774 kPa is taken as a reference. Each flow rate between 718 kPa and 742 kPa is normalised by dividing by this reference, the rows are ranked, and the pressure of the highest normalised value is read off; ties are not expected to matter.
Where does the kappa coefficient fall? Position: 724 kPa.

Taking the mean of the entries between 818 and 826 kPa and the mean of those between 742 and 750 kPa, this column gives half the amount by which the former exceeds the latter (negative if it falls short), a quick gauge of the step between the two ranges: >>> -11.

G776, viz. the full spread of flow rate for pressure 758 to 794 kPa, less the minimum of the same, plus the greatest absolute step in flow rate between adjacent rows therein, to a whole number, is -113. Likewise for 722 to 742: -339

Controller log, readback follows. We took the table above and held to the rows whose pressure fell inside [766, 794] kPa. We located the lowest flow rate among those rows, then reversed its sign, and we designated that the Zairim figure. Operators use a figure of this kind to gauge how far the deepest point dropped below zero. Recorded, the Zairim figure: -259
